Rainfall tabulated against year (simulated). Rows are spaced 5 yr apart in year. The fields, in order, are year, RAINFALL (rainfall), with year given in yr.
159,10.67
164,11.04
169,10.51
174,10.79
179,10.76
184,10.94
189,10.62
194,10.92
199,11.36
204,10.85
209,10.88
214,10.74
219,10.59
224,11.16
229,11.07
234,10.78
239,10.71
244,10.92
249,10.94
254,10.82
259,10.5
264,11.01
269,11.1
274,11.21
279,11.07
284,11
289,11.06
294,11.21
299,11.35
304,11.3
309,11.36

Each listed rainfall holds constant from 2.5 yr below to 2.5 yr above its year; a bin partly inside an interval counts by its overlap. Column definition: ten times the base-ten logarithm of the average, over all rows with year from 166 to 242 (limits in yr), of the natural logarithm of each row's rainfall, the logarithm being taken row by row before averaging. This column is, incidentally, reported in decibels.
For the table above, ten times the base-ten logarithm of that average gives 3.77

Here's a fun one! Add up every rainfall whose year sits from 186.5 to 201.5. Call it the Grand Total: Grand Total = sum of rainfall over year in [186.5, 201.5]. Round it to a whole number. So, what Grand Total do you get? 33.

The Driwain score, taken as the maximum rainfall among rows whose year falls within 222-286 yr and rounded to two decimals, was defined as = 11.21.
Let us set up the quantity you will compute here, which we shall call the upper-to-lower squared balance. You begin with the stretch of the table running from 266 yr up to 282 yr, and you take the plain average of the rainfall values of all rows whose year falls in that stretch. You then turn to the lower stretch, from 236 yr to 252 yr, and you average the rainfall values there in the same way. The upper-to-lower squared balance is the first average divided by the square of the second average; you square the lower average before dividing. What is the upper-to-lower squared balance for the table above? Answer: 0.0944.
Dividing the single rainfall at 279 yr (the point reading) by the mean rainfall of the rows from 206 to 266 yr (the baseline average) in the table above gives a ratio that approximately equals 1.02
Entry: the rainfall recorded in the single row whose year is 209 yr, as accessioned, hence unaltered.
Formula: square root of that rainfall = 3.30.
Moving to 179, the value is 3.28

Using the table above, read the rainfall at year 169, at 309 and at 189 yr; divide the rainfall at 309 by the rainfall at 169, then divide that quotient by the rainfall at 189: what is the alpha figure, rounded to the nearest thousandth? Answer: 0.102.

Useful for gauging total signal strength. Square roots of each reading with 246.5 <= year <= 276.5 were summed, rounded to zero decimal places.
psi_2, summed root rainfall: 20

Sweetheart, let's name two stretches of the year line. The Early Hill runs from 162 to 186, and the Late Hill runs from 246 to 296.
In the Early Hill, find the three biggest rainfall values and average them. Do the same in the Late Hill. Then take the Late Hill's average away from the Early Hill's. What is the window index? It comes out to -0.25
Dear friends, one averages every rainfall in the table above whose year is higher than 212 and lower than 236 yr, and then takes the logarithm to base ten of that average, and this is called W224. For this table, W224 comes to 1.04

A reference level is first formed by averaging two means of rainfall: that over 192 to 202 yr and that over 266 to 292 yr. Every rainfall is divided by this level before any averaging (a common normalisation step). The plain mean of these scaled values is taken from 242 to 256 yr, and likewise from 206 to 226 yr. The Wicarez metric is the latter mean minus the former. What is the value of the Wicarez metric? -0.005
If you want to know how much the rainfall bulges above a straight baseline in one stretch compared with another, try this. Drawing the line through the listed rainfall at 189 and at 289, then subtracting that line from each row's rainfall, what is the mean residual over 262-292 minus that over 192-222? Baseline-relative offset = -0.12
